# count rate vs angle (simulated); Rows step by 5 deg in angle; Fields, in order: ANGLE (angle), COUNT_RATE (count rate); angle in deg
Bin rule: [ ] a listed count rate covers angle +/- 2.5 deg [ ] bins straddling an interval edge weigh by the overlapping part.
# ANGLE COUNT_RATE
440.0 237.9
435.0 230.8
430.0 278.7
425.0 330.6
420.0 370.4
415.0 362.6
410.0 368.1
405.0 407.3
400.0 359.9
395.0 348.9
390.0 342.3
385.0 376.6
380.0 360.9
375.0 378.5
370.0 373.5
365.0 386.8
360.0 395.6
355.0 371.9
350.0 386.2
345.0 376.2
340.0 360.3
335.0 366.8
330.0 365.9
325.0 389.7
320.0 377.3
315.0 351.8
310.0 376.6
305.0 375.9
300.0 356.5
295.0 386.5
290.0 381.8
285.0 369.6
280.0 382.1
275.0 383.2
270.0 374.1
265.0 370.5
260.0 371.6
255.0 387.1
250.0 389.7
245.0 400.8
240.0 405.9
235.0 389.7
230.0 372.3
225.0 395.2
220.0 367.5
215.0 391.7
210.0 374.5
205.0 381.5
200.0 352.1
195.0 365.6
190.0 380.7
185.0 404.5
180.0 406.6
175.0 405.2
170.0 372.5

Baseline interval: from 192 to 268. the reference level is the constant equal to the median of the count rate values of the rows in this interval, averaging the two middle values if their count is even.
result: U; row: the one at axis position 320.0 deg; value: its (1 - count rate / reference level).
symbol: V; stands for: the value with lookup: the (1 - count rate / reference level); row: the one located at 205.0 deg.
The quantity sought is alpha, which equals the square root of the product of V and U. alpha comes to 0.000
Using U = 0.01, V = 0.000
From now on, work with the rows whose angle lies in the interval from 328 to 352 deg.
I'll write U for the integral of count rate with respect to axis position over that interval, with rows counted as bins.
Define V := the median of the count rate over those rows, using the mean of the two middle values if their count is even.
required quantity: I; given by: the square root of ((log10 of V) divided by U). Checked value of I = 0.0170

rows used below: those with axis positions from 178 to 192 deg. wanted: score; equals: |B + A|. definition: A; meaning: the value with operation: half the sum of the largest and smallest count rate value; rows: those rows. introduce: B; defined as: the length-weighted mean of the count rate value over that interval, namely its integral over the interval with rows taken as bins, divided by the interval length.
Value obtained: 791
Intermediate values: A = 394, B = 398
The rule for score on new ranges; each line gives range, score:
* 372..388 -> 741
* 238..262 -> 780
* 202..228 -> 763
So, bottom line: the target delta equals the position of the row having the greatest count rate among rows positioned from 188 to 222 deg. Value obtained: 215.0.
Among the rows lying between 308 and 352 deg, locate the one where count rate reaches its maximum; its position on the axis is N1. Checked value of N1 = 325.0 deg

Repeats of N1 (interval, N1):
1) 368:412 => 405.0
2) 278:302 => 295.0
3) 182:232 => 185.0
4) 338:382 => 360.0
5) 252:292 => 255.0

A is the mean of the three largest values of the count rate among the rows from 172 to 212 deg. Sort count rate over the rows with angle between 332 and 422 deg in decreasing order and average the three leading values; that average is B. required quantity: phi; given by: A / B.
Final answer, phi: 1.02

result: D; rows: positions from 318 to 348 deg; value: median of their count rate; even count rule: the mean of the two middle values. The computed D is 371.5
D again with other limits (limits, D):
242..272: 380.6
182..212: 377.6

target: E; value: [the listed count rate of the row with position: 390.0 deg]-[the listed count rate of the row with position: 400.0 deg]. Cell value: -18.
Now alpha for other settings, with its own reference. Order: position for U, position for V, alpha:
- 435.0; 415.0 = 0.140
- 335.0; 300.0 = 0.050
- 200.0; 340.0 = 0.065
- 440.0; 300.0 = 0.157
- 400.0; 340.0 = 0.056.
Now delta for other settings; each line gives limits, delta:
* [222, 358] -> 240.0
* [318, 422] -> 405.0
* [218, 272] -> 240.0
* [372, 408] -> 405.0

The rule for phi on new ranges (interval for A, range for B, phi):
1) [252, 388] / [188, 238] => 1.00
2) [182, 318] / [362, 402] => 1.06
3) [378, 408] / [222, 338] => 0.95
